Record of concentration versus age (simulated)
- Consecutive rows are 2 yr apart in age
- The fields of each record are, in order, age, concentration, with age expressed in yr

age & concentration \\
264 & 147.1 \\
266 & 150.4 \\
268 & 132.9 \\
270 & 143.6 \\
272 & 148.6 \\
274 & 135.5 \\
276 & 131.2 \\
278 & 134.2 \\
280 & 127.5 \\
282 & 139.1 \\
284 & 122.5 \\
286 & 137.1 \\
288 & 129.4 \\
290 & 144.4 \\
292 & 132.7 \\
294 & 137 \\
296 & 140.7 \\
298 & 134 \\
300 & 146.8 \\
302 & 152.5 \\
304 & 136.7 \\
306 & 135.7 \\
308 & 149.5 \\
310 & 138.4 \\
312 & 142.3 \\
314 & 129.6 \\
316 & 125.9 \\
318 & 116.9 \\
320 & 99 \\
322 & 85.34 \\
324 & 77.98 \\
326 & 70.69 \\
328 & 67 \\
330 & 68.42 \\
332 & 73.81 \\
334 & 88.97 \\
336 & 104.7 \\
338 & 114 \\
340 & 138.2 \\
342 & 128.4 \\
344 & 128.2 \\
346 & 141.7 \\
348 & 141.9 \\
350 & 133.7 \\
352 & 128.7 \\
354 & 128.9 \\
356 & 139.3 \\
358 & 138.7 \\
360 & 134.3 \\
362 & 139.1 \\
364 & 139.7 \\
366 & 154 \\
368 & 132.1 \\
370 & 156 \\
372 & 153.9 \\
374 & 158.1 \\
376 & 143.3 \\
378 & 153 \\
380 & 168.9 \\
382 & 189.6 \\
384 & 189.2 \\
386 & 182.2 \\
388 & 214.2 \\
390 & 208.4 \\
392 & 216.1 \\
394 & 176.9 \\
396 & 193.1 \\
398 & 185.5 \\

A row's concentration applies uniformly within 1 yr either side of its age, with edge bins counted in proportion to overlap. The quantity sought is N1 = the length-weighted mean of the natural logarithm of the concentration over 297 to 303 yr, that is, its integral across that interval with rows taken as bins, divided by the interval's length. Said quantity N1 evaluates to 4.97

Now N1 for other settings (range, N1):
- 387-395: 5.31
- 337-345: 4.84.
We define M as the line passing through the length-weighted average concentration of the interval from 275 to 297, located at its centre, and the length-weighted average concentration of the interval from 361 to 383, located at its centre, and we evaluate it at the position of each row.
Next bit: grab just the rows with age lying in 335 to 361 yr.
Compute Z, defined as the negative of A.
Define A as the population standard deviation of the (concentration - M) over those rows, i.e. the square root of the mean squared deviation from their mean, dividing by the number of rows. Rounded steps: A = 10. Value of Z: -10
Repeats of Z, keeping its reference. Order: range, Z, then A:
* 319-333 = -11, 11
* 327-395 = -33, 33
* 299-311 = -7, 7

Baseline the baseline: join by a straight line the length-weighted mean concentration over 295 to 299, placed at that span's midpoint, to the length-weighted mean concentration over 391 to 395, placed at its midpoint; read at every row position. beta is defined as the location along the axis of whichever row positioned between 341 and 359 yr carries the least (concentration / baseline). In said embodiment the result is 354 yr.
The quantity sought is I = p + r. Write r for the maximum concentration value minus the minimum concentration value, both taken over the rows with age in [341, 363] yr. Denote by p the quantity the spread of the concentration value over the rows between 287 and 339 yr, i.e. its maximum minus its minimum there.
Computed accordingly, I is 99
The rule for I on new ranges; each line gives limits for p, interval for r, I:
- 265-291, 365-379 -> 54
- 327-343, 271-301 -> 97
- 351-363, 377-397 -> 74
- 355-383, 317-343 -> 129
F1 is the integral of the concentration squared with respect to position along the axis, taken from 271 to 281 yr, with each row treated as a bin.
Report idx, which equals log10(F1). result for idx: 5.26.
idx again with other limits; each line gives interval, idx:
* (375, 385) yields 5.46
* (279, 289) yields 5.24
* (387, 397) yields 5.61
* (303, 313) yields 5.30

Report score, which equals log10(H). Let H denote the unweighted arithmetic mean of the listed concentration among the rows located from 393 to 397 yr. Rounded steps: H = 185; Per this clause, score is 2.27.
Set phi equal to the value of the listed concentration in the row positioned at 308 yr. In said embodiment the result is 149.5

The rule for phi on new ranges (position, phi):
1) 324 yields 77.98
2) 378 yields 153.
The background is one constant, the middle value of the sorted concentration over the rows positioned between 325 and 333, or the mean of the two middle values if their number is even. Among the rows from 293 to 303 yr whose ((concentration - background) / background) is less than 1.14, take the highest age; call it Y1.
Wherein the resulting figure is 300 yr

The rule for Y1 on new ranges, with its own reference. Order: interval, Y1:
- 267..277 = 276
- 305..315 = 314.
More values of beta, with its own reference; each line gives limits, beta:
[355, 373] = 368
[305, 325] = 324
